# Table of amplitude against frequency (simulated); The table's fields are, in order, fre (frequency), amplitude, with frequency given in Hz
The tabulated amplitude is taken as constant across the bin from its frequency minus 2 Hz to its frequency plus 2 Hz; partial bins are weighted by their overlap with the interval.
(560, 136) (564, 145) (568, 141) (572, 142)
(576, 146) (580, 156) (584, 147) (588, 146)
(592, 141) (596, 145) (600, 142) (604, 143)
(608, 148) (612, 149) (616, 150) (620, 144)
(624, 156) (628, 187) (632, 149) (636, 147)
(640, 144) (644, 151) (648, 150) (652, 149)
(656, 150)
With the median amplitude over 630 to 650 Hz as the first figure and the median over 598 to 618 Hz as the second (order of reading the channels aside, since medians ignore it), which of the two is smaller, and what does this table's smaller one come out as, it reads 148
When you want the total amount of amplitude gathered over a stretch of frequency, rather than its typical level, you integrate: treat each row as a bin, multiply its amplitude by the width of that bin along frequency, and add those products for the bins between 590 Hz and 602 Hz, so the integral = 1712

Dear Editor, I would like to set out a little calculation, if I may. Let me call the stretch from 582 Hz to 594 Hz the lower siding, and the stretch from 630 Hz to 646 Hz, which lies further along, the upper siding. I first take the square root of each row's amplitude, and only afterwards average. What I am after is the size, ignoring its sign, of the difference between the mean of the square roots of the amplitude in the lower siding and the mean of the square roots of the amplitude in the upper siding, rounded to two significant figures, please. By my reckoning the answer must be 0.13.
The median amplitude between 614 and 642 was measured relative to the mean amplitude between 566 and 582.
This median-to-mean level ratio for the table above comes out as 1.02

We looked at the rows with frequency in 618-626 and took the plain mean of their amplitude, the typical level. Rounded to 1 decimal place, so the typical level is 150.0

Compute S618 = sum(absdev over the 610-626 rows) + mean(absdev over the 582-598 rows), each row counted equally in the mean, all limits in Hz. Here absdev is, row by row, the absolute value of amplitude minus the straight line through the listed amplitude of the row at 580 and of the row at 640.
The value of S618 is 24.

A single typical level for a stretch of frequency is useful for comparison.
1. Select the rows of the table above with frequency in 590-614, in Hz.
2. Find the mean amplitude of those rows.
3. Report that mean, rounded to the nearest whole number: 145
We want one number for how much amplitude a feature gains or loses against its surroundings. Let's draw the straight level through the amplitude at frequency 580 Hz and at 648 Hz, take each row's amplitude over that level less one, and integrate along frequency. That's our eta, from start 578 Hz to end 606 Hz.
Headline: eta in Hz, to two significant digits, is -1.7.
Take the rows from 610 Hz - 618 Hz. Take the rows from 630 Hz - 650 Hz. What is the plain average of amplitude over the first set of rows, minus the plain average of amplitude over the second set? 1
